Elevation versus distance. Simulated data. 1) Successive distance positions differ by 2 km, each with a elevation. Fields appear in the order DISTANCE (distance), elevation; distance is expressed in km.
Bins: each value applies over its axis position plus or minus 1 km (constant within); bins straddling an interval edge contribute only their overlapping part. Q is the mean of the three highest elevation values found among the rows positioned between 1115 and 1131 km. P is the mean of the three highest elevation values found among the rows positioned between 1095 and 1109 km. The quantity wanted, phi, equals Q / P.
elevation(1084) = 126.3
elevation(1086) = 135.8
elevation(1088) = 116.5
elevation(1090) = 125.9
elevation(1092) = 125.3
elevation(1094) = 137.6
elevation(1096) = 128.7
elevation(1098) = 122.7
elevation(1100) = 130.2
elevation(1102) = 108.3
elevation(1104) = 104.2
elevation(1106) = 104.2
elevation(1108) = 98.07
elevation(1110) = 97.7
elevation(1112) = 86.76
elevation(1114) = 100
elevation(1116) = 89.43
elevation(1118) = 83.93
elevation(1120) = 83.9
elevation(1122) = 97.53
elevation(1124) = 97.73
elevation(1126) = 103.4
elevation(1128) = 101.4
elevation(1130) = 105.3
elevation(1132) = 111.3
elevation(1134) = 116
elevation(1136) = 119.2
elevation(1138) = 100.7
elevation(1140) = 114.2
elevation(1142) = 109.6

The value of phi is 0.81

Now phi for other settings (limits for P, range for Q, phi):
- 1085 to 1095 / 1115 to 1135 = 0.83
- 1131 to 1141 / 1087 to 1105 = 1.13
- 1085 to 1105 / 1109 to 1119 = 0.71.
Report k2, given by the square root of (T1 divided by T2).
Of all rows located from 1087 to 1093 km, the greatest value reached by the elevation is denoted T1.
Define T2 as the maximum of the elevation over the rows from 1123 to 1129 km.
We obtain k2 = 1.10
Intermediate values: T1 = 125.9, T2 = 103.4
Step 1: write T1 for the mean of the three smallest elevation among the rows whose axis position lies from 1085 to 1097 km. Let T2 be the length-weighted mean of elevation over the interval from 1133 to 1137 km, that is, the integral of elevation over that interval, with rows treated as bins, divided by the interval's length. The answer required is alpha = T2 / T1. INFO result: 0.96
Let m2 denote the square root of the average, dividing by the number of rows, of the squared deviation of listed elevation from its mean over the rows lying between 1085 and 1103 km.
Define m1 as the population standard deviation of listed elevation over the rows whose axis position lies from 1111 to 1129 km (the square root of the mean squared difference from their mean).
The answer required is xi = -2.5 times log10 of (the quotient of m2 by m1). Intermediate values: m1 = 7.3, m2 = 8.6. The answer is -0.18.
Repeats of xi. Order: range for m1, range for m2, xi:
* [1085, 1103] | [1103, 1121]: 0.11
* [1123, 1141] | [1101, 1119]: -0.11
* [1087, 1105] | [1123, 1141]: 0.36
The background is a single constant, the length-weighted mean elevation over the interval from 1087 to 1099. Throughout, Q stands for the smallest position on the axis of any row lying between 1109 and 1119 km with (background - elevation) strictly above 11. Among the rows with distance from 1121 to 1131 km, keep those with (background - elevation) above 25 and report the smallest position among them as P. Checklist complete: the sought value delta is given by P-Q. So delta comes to 12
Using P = 1122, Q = 1110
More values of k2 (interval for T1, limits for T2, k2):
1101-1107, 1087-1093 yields 0.93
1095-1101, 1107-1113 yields 1.15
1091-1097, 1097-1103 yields 1.03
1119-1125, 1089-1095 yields 0.84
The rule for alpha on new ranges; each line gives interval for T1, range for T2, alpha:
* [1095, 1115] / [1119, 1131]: 1.04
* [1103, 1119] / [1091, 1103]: 1.45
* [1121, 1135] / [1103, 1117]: 0.98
